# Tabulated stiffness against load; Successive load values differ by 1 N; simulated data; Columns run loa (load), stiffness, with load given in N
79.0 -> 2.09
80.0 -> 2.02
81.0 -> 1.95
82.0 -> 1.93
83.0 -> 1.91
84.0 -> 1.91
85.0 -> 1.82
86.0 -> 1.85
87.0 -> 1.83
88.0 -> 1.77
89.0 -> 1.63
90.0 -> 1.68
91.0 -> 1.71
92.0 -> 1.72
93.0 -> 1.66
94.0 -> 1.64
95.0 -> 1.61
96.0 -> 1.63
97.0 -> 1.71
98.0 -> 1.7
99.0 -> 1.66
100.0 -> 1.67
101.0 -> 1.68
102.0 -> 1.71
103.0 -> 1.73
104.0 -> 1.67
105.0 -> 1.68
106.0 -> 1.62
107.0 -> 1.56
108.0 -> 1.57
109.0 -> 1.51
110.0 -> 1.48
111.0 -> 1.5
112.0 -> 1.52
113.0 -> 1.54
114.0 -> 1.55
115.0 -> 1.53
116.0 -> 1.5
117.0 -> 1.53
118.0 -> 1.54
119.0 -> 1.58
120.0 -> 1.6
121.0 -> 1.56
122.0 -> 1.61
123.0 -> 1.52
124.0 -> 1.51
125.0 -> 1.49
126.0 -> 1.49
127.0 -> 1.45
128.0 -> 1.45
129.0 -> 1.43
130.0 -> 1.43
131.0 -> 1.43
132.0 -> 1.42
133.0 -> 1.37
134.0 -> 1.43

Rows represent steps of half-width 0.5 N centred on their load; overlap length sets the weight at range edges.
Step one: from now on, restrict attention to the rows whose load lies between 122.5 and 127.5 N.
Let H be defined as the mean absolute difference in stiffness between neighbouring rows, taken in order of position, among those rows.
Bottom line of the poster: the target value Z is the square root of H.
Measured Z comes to 0.132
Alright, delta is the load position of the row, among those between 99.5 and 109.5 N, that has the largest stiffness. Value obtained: 103.0 N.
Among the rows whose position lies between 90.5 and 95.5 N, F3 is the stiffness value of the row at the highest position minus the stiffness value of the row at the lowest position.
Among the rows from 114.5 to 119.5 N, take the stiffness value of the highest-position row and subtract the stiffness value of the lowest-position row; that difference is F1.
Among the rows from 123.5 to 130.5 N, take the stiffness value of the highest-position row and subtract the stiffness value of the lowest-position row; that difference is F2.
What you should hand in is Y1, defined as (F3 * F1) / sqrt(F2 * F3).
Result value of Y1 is -0.06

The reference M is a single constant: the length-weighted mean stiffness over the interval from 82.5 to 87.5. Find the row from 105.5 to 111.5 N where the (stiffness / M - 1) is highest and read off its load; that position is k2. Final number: 106.0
